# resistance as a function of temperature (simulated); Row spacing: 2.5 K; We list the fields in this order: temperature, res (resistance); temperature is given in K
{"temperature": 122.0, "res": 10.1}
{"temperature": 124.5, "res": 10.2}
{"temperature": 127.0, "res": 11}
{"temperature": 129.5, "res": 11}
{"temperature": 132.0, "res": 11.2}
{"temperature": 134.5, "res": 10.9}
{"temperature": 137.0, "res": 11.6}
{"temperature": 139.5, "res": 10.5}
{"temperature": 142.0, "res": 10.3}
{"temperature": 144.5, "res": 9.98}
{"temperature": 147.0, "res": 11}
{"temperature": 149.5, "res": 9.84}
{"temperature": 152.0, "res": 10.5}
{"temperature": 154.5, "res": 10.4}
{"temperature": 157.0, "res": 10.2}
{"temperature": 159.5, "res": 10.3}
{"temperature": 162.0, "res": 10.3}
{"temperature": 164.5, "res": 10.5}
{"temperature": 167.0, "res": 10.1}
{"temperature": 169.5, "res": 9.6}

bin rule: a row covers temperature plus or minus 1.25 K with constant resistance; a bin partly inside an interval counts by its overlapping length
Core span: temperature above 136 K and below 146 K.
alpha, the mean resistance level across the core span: 10.6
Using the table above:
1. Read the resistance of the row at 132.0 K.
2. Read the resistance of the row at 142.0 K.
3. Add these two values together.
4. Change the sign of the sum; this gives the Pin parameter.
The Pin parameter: -21.5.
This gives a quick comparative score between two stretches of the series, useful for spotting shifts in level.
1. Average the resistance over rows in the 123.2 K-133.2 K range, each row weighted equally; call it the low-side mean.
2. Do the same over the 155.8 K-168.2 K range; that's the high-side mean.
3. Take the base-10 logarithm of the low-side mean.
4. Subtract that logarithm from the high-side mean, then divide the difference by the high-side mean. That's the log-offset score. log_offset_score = 0.899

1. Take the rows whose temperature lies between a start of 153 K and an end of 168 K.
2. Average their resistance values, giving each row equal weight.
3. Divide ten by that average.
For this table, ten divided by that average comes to 0.97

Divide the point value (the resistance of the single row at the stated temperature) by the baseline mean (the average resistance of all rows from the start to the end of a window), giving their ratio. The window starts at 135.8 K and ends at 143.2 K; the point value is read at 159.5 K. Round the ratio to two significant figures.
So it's 0.95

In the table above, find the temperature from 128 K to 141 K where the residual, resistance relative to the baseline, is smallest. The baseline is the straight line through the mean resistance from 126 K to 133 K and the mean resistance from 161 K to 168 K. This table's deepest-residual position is 139.5 K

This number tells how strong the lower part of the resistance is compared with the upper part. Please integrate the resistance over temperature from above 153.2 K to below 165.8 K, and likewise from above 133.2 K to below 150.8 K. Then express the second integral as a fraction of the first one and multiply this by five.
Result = 7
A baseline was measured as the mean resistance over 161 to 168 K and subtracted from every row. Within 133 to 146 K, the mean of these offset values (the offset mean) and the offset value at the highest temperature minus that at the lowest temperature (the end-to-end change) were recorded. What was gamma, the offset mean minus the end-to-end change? 1.3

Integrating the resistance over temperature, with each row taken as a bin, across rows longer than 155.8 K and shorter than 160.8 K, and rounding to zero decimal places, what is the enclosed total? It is 51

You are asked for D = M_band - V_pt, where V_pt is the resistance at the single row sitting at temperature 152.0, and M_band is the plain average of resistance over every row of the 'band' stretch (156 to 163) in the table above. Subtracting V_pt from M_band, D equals -0.23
